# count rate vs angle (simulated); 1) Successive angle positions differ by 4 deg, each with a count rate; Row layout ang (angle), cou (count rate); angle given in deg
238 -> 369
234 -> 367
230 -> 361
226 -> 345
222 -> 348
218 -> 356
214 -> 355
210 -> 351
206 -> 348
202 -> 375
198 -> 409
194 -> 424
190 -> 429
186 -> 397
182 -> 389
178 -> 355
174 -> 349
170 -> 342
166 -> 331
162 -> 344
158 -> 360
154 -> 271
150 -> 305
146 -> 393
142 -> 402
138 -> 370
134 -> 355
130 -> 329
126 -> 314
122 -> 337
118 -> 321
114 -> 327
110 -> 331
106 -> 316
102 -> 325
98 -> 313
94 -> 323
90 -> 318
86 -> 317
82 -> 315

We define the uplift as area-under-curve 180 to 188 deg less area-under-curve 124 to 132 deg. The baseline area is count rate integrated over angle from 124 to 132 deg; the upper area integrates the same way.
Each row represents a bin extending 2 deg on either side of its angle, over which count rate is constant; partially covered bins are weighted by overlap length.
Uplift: 572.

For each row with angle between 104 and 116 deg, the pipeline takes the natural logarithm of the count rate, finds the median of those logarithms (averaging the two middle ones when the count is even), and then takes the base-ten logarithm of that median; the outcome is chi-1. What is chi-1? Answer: 0.763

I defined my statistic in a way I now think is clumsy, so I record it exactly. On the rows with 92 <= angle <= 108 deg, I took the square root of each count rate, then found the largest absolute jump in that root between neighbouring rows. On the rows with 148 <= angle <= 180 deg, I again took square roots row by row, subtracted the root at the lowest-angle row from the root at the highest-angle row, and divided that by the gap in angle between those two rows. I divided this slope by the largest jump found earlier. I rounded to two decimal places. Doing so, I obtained 0.15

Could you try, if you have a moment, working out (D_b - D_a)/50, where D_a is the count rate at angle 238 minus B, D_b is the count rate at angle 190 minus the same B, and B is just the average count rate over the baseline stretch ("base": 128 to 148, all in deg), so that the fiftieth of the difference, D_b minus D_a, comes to 1.2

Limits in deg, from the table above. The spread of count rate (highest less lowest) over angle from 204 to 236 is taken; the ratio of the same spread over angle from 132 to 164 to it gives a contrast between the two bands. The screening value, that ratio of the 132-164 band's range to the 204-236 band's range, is 6.0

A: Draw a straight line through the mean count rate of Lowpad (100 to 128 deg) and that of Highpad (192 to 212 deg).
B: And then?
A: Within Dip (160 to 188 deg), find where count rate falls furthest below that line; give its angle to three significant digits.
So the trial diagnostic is 166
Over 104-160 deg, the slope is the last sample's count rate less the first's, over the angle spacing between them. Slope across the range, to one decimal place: 0.8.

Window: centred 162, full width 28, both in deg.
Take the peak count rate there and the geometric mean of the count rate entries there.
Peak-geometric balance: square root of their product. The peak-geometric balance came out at 343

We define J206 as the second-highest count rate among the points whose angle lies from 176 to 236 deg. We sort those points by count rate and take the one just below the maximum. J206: 424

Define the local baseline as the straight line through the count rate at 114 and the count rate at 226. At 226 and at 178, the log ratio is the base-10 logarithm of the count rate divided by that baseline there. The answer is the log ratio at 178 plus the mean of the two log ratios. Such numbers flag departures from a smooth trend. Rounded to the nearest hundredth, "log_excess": 0.03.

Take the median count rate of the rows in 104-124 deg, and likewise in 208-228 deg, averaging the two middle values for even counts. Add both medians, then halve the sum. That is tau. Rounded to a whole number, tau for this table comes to 339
